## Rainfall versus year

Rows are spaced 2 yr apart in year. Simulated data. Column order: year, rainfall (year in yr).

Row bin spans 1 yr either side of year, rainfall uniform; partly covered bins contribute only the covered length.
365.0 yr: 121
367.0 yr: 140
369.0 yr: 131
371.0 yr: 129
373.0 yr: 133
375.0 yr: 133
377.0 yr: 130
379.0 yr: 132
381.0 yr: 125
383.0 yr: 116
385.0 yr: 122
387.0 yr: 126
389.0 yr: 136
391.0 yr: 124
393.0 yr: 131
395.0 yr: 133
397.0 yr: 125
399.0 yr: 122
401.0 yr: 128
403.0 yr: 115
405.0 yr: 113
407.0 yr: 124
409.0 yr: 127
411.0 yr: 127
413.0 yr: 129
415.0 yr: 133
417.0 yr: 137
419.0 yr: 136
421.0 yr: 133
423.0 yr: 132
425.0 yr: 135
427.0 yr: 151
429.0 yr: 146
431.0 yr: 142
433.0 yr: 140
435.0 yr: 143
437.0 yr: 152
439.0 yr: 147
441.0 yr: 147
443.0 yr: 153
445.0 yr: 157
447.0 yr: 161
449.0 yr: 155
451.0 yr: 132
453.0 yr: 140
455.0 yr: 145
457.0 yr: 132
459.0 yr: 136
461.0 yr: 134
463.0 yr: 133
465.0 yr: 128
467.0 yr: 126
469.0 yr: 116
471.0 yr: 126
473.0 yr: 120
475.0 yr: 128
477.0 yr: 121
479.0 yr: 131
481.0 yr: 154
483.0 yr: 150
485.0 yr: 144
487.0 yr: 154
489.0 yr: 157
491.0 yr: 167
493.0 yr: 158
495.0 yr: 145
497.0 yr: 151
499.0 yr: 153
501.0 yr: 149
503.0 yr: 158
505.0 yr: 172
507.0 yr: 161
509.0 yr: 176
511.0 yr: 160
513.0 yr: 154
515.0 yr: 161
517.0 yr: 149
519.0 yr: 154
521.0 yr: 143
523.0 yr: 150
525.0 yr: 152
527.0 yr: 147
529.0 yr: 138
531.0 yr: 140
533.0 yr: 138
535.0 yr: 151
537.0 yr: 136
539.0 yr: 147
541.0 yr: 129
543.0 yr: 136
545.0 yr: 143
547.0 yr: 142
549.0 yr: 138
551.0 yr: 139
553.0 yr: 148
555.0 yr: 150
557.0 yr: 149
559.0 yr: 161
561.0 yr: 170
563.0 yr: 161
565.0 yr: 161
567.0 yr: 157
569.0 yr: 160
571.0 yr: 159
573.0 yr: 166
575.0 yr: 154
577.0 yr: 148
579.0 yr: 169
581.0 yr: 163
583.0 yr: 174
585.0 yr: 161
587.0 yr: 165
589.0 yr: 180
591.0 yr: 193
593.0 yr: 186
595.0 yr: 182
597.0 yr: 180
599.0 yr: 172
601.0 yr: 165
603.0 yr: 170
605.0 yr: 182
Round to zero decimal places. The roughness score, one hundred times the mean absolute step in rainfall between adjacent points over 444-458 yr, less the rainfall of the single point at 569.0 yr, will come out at 823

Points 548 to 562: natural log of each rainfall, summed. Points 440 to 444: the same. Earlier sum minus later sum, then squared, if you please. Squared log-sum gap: 628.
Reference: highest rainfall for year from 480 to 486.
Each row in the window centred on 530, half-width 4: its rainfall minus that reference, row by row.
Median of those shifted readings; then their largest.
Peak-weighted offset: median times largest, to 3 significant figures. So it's 105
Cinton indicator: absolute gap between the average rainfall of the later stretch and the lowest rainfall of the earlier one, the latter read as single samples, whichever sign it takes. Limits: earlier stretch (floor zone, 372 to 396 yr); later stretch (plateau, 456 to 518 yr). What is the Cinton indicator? 29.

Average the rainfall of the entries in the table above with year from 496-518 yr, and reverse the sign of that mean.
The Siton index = -159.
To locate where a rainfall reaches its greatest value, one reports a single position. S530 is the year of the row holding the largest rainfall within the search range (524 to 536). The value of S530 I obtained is 525.0 yr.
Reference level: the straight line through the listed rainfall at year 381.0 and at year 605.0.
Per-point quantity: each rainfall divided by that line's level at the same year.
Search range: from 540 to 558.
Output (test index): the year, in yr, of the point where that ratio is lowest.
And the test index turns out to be 541.0 yr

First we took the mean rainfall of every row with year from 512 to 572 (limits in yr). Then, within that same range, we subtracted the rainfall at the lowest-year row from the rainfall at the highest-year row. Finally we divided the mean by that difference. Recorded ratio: 30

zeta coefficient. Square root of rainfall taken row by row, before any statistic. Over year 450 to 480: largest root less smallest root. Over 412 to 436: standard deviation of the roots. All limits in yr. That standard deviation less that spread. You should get -1.0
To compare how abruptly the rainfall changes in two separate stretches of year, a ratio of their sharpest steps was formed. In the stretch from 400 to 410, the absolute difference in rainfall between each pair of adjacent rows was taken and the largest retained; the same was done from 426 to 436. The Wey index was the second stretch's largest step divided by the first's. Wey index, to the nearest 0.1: 0.4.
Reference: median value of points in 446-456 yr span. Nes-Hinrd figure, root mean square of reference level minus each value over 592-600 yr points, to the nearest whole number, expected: 35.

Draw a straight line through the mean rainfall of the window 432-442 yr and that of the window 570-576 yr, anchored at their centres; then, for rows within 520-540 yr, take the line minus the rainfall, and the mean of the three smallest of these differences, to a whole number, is 4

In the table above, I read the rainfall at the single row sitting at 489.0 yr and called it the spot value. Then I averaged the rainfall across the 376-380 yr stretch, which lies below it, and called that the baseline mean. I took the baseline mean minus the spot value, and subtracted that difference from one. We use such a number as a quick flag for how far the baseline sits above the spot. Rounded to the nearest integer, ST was 27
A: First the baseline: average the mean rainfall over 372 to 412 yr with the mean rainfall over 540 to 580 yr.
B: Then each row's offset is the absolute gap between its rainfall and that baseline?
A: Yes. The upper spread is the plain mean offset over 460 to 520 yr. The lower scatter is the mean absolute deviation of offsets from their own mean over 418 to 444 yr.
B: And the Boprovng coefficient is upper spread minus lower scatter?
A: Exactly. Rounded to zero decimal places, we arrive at 13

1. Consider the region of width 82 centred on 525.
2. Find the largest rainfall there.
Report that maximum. 176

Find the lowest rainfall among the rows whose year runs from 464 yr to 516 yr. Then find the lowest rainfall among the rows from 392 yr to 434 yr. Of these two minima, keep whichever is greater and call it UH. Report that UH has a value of 116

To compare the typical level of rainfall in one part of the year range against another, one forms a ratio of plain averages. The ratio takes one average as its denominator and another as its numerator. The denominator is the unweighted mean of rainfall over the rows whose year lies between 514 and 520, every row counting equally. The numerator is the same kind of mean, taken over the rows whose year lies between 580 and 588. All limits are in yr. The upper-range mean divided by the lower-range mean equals 1.07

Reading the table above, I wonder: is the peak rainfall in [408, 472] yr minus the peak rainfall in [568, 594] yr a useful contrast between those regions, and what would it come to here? -32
